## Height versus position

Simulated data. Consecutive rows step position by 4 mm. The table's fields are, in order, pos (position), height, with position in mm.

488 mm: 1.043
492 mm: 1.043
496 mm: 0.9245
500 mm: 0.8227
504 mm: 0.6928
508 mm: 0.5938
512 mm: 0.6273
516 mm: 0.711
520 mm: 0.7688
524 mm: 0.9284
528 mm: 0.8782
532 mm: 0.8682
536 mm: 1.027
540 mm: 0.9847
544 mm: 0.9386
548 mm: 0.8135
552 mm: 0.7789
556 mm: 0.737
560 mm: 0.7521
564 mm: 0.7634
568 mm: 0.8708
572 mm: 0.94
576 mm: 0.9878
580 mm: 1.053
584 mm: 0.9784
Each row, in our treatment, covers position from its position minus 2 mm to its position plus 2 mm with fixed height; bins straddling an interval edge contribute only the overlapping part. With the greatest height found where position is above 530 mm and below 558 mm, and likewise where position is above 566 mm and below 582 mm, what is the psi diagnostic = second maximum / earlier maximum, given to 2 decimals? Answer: 1.03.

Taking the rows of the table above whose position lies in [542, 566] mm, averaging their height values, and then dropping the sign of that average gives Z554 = 0.80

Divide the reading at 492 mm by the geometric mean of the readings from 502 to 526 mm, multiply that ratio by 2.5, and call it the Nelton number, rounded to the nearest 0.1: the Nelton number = 3.7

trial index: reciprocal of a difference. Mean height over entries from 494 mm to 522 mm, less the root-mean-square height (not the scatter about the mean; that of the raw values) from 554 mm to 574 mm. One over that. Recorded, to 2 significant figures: -12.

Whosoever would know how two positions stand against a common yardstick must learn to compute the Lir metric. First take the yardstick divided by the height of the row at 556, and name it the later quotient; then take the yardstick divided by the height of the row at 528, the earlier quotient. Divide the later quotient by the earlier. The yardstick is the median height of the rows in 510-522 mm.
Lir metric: 1.19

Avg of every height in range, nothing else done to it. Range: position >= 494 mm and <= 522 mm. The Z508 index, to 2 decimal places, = 0.73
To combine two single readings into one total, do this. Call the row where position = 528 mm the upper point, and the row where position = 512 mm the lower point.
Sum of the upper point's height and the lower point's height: 1.51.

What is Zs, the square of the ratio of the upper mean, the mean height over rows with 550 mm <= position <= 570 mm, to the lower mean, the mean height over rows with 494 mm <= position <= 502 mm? 0.80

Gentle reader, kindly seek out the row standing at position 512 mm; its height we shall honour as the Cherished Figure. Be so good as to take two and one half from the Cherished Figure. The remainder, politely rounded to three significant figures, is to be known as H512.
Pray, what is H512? -1.87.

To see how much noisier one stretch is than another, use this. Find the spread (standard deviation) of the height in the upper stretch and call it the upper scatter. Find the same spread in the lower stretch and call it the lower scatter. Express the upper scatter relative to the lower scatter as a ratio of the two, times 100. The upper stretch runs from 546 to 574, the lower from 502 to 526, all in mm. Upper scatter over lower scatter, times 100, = 62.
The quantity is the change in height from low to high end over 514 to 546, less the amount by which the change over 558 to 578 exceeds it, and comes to 0.2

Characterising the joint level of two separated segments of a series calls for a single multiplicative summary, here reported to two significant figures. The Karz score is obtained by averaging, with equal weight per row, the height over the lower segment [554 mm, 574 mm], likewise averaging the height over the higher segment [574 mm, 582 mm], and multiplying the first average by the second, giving 0.83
